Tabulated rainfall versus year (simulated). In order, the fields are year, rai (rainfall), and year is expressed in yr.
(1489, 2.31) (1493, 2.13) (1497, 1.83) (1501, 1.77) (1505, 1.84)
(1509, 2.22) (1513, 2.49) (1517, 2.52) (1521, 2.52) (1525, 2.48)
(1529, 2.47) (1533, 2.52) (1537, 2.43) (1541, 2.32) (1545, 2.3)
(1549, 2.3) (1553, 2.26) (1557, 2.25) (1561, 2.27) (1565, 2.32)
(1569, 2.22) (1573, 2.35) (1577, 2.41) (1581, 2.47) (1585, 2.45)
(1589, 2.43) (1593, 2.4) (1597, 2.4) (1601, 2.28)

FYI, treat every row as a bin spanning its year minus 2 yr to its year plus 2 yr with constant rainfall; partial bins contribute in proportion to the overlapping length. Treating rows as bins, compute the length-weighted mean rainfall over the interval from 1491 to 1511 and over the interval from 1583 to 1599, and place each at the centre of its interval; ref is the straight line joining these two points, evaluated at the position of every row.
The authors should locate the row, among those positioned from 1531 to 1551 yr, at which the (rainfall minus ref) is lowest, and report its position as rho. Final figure 1549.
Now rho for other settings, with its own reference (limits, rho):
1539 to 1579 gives 1569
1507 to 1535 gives 1509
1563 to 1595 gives 1569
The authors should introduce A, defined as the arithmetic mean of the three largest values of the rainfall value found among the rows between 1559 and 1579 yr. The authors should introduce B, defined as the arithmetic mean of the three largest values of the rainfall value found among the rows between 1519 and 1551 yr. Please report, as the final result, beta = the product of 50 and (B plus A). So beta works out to 243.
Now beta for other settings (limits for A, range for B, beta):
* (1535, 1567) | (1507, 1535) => 244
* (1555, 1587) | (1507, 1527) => 248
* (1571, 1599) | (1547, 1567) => 237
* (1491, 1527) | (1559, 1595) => 248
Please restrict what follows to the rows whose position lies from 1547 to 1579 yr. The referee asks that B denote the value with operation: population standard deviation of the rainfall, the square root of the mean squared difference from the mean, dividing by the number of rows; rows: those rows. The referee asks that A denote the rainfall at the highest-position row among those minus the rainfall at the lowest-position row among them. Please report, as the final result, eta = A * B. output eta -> 0.006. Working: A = 0.11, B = 0.06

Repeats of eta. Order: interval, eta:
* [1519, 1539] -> -0.003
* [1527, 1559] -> -0.021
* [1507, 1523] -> 0.038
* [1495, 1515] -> 0.185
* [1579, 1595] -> -0.002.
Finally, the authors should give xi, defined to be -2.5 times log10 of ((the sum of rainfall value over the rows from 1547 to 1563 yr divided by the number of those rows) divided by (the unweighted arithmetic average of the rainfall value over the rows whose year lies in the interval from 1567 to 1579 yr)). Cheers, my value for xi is 0.03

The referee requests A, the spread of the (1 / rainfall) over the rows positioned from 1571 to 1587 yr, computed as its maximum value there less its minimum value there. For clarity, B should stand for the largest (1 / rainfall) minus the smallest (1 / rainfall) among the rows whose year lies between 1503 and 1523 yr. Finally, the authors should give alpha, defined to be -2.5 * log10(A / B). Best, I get 2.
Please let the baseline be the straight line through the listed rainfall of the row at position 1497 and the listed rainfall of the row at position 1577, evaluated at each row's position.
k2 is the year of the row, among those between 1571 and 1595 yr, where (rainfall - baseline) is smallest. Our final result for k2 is 1593 yr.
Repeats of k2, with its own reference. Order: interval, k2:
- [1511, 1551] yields 1549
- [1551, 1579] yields 1569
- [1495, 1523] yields 1501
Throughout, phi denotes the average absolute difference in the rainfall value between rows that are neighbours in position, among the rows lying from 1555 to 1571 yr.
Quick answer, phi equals 0.057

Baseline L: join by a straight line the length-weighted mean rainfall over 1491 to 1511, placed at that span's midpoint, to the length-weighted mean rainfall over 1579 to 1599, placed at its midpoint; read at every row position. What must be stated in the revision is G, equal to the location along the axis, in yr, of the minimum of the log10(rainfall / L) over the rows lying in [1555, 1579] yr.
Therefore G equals 1569 yr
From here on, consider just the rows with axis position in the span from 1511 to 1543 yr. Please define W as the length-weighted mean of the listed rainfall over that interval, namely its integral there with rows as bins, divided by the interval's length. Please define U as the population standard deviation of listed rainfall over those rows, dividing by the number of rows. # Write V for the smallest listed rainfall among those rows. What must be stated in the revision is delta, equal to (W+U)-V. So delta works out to 0.21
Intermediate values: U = 0.06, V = 2.32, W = 2.47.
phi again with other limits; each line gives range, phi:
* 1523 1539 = 0.050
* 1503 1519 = 0.227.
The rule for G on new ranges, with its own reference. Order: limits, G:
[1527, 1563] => 1561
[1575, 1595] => 1593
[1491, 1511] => 1501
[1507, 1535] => 1509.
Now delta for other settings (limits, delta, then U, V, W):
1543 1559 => 0.05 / 0.02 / 2.25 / 2.28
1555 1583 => 0.19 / 0.08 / 2.22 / 2.33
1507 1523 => 0.34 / 0.13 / 2.22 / 2.44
